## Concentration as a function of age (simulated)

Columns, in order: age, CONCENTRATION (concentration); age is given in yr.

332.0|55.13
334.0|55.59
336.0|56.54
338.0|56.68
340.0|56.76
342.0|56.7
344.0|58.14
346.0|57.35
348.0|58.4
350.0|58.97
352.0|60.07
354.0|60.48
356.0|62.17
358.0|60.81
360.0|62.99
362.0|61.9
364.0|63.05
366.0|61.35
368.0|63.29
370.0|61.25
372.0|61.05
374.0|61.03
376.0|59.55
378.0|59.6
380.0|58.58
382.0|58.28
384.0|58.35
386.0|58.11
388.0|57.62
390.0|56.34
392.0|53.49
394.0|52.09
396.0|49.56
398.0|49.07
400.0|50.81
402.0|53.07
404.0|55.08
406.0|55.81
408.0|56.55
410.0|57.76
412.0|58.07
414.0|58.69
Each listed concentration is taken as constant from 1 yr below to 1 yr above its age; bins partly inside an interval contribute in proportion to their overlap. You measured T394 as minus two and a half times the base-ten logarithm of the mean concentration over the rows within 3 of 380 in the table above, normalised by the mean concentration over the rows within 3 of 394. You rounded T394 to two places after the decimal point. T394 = -0.14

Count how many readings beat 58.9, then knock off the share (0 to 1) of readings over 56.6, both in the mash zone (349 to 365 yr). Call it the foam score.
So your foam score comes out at 7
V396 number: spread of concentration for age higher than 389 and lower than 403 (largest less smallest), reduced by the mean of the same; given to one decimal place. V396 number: -44.8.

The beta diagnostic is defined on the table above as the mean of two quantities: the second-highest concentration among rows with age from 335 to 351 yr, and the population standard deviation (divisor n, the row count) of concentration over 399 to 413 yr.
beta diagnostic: 30.4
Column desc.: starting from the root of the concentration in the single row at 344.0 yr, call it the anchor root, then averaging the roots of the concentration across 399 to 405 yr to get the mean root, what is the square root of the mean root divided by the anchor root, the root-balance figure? 0.977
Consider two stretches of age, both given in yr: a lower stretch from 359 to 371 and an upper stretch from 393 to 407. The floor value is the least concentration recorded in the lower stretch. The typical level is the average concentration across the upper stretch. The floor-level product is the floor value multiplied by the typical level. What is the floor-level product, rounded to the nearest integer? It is 3198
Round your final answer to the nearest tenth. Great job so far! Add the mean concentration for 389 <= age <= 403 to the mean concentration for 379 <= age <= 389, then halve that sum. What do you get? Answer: 55.1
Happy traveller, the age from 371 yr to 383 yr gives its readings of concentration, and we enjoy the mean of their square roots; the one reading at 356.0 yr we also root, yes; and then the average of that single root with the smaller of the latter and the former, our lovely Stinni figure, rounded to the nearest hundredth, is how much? 7.80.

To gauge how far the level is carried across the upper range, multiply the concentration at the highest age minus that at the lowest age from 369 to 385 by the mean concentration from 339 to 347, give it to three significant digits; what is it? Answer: -166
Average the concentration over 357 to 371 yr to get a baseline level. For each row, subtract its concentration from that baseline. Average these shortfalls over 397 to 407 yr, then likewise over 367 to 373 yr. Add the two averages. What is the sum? 10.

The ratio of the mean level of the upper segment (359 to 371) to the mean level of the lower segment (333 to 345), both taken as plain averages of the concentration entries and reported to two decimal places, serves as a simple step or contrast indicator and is 1.10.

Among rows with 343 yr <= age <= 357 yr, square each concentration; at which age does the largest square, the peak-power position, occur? 356.0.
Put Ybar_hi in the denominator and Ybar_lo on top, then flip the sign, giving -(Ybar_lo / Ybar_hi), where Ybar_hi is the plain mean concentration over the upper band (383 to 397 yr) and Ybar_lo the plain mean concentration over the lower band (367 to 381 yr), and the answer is -1.10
